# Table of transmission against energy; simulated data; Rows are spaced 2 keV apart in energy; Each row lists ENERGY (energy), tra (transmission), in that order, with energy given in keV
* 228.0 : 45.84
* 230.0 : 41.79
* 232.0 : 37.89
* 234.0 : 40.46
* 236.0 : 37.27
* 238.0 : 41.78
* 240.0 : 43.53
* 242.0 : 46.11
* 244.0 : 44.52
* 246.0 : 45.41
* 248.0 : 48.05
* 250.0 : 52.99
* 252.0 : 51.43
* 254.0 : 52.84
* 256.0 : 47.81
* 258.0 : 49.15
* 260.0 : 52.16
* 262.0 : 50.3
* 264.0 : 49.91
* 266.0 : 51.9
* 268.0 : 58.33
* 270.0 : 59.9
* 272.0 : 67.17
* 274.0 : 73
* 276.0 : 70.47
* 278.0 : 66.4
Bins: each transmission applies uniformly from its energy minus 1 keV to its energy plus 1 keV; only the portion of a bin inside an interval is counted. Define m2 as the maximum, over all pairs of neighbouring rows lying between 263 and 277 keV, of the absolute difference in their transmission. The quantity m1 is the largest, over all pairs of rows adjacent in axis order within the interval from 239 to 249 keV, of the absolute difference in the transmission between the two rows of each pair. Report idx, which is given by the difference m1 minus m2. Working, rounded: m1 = 2.6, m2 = 7.3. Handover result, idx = -4.6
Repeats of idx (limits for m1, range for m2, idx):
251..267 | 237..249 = 2.4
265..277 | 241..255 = 2.3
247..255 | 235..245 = 0.4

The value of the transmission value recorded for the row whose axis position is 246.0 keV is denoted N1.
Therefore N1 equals 45.41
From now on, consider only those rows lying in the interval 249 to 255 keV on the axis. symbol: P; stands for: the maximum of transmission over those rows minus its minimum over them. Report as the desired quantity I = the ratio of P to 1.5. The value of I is 1.0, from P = 2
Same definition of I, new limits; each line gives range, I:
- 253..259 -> 3.4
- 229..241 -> 4.2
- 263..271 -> 6.7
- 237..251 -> 7.5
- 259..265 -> 1.5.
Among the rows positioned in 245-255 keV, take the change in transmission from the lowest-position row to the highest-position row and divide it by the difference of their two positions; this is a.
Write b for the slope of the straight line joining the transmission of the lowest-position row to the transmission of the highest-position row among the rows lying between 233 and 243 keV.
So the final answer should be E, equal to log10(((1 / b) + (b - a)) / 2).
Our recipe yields -0.224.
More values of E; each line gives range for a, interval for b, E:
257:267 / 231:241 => -0.051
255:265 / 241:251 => -0.055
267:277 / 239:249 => -0.389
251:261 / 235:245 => -0.018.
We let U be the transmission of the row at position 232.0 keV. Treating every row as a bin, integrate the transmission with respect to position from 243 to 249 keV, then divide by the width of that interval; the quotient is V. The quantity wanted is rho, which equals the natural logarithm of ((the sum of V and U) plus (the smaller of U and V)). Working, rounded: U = 37.89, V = 46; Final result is 4.80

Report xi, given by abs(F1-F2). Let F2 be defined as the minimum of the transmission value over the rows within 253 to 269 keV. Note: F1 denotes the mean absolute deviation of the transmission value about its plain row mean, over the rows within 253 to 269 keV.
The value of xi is 46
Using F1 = 2.26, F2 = 47.81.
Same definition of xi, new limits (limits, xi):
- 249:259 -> 46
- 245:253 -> 43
